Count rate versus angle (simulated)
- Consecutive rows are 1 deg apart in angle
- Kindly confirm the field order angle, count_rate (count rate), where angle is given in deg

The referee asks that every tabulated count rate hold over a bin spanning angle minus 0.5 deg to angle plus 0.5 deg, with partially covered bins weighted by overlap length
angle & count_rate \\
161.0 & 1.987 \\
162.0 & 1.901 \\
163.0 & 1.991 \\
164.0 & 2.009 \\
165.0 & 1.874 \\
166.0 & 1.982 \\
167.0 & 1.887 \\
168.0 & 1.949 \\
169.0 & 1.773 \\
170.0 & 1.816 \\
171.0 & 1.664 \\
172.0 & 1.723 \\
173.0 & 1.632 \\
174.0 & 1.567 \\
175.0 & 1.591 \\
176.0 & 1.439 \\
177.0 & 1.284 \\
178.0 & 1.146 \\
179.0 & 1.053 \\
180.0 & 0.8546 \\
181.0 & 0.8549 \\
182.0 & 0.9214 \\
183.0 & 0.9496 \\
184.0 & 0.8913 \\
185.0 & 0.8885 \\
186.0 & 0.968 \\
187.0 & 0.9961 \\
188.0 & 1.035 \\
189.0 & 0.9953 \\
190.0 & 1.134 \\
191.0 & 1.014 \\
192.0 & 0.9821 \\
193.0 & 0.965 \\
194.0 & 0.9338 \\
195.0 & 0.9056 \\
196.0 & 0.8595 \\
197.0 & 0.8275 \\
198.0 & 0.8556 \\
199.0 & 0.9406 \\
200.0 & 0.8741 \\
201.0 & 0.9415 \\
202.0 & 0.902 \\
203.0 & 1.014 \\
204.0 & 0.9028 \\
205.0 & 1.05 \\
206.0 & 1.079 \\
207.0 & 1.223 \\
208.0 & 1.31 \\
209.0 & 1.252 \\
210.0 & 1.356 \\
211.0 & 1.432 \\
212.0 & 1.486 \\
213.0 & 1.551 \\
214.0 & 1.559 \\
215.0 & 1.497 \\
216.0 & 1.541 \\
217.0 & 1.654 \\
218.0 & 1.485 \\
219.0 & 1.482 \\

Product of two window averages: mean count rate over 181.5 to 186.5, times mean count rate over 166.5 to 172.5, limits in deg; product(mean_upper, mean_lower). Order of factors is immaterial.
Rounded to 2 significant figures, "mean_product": 1.7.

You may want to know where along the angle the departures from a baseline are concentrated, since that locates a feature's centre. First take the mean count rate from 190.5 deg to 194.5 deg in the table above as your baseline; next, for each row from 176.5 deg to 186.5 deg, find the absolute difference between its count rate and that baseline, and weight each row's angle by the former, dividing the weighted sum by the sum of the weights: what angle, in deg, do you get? 179.7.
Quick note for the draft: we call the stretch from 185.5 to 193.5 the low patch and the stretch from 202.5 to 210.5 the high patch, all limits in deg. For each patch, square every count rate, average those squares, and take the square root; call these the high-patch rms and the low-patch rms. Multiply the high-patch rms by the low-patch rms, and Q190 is 1.2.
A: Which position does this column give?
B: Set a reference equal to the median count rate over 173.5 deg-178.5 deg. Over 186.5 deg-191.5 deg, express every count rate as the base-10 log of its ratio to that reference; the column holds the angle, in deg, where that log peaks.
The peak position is 190.0 deg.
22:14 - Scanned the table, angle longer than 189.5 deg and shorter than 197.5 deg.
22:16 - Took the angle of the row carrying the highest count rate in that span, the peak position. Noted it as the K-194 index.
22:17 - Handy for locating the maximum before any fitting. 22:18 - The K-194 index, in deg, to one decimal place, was 190.0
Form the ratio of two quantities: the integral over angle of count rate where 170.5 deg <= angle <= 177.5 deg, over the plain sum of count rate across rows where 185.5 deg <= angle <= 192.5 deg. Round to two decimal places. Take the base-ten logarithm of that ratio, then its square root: 0.43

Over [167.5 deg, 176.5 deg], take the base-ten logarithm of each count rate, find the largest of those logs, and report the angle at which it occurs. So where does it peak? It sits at 168.0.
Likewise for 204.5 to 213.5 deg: 213.0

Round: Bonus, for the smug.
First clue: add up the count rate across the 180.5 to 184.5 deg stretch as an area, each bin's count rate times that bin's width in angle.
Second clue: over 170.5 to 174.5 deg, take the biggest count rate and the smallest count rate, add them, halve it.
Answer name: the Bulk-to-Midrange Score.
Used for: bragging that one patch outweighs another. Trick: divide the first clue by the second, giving 2.2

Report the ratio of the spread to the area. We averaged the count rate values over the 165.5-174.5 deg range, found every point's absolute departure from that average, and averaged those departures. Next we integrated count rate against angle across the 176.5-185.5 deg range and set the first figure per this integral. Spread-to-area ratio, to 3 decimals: 0.013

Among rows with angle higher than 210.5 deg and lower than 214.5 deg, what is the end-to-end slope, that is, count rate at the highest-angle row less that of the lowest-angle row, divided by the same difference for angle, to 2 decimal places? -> 0.04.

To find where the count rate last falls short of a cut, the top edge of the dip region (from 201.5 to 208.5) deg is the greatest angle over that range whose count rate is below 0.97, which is 204.0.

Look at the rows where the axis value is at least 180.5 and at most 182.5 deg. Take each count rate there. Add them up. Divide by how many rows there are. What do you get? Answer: 0.9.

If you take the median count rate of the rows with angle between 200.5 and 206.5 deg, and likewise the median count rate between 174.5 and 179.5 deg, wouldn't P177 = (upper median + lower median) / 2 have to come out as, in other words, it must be 1.13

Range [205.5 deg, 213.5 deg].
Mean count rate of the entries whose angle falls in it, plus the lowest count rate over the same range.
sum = 2.42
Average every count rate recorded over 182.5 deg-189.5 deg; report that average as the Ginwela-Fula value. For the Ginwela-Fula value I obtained 0.96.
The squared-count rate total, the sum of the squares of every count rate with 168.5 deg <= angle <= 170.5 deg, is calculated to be 6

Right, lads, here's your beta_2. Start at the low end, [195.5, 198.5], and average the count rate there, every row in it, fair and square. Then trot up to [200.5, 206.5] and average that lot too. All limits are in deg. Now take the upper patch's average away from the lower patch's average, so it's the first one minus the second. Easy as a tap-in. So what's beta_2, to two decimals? -0.13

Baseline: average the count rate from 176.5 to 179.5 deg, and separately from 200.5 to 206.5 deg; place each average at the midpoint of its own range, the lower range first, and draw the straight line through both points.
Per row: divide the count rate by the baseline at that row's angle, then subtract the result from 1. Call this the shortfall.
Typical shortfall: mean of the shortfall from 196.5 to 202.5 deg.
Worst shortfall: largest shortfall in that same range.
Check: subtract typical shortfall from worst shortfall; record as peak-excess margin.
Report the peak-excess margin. 0.077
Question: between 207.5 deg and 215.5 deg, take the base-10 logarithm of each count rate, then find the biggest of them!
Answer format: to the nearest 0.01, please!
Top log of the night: 0.19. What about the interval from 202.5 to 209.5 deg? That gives 0.12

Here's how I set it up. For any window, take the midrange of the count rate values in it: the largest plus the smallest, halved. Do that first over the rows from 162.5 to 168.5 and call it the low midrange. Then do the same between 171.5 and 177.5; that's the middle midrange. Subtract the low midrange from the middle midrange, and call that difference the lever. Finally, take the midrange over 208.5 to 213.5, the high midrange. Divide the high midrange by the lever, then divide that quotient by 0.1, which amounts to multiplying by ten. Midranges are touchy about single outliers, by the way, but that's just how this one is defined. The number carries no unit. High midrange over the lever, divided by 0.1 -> -32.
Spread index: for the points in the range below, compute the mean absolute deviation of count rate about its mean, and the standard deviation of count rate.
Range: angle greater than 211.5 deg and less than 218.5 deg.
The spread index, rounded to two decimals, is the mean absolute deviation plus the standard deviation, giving 0.10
